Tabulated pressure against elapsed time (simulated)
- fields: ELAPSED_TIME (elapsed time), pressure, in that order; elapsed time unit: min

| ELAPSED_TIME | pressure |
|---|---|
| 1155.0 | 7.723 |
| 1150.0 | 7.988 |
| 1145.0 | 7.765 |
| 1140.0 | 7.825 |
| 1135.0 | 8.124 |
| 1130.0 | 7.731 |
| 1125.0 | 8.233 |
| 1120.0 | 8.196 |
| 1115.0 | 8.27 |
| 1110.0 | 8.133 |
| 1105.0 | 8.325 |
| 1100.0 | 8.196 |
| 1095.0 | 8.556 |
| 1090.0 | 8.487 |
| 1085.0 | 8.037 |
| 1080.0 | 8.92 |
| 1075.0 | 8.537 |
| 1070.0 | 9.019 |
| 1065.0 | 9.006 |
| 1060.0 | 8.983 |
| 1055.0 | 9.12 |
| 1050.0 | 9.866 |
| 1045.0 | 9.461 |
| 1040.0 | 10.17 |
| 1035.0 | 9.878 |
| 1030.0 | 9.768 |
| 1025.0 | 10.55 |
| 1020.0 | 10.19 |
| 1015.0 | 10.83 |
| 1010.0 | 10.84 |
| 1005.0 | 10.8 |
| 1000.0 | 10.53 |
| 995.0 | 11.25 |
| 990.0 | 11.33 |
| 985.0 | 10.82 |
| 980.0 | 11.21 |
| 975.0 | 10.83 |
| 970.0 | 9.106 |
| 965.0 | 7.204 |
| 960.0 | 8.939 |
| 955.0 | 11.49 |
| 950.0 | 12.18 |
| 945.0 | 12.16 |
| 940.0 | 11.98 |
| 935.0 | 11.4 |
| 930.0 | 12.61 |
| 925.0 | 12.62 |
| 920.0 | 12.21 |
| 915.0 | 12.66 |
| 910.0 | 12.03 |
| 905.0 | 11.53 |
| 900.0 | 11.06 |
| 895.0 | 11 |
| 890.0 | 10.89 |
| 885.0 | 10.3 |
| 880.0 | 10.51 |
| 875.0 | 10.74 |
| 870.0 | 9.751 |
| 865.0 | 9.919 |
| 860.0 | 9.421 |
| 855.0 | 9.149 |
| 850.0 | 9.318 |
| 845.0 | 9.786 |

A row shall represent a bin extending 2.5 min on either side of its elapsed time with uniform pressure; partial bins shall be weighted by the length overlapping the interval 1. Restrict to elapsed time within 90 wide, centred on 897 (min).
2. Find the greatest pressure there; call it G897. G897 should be 12.66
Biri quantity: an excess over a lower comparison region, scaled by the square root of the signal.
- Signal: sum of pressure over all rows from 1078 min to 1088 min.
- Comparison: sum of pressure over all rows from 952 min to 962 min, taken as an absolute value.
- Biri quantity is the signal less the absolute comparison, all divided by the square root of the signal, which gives -0.8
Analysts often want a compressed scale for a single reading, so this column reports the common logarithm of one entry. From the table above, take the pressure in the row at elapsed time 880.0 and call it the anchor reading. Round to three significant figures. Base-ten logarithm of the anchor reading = 1.02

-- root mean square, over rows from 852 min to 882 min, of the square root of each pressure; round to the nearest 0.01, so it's 3.15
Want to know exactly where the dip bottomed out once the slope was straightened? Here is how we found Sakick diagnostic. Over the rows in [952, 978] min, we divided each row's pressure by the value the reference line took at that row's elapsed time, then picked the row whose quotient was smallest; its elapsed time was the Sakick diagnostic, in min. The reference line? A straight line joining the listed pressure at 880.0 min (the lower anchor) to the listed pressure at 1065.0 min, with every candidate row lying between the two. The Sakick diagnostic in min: 965.0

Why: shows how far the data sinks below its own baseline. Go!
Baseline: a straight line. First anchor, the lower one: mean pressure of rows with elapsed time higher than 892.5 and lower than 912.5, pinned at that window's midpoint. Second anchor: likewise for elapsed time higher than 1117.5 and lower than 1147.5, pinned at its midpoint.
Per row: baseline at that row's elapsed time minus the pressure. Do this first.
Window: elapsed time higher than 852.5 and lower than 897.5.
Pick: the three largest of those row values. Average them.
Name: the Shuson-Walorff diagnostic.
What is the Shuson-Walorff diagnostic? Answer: 2.6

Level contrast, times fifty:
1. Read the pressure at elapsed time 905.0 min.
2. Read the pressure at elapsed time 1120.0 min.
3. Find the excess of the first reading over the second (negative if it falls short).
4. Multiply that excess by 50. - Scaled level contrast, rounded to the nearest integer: 167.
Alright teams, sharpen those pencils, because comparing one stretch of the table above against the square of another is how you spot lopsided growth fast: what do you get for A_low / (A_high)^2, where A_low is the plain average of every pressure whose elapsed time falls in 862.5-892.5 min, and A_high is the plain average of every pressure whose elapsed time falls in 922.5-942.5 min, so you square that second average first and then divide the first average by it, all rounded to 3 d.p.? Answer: 0.070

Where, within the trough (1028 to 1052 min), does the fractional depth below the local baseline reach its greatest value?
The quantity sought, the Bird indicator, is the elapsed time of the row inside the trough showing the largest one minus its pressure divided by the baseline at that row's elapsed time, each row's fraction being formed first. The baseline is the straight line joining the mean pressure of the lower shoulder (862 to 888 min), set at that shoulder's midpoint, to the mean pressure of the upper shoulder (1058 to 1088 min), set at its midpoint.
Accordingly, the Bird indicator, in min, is 1045.0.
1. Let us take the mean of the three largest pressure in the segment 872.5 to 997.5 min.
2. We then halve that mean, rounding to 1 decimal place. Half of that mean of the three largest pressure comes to 6.3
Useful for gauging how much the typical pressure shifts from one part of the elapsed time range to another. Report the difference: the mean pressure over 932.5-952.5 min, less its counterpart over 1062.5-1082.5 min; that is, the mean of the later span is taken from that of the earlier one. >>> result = 3.1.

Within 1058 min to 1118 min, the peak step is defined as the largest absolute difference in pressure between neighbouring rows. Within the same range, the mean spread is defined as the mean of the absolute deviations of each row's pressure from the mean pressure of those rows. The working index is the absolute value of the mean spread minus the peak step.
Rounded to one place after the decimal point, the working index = 0.6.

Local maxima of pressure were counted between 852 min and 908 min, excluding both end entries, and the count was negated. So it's -2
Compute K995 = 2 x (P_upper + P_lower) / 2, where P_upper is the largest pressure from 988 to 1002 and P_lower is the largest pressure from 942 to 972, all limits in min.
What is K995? 23.5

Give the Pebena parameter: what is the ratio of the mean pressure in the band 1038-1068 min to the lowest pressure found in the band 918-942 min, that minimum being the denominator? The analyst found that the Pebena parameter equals 0.83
